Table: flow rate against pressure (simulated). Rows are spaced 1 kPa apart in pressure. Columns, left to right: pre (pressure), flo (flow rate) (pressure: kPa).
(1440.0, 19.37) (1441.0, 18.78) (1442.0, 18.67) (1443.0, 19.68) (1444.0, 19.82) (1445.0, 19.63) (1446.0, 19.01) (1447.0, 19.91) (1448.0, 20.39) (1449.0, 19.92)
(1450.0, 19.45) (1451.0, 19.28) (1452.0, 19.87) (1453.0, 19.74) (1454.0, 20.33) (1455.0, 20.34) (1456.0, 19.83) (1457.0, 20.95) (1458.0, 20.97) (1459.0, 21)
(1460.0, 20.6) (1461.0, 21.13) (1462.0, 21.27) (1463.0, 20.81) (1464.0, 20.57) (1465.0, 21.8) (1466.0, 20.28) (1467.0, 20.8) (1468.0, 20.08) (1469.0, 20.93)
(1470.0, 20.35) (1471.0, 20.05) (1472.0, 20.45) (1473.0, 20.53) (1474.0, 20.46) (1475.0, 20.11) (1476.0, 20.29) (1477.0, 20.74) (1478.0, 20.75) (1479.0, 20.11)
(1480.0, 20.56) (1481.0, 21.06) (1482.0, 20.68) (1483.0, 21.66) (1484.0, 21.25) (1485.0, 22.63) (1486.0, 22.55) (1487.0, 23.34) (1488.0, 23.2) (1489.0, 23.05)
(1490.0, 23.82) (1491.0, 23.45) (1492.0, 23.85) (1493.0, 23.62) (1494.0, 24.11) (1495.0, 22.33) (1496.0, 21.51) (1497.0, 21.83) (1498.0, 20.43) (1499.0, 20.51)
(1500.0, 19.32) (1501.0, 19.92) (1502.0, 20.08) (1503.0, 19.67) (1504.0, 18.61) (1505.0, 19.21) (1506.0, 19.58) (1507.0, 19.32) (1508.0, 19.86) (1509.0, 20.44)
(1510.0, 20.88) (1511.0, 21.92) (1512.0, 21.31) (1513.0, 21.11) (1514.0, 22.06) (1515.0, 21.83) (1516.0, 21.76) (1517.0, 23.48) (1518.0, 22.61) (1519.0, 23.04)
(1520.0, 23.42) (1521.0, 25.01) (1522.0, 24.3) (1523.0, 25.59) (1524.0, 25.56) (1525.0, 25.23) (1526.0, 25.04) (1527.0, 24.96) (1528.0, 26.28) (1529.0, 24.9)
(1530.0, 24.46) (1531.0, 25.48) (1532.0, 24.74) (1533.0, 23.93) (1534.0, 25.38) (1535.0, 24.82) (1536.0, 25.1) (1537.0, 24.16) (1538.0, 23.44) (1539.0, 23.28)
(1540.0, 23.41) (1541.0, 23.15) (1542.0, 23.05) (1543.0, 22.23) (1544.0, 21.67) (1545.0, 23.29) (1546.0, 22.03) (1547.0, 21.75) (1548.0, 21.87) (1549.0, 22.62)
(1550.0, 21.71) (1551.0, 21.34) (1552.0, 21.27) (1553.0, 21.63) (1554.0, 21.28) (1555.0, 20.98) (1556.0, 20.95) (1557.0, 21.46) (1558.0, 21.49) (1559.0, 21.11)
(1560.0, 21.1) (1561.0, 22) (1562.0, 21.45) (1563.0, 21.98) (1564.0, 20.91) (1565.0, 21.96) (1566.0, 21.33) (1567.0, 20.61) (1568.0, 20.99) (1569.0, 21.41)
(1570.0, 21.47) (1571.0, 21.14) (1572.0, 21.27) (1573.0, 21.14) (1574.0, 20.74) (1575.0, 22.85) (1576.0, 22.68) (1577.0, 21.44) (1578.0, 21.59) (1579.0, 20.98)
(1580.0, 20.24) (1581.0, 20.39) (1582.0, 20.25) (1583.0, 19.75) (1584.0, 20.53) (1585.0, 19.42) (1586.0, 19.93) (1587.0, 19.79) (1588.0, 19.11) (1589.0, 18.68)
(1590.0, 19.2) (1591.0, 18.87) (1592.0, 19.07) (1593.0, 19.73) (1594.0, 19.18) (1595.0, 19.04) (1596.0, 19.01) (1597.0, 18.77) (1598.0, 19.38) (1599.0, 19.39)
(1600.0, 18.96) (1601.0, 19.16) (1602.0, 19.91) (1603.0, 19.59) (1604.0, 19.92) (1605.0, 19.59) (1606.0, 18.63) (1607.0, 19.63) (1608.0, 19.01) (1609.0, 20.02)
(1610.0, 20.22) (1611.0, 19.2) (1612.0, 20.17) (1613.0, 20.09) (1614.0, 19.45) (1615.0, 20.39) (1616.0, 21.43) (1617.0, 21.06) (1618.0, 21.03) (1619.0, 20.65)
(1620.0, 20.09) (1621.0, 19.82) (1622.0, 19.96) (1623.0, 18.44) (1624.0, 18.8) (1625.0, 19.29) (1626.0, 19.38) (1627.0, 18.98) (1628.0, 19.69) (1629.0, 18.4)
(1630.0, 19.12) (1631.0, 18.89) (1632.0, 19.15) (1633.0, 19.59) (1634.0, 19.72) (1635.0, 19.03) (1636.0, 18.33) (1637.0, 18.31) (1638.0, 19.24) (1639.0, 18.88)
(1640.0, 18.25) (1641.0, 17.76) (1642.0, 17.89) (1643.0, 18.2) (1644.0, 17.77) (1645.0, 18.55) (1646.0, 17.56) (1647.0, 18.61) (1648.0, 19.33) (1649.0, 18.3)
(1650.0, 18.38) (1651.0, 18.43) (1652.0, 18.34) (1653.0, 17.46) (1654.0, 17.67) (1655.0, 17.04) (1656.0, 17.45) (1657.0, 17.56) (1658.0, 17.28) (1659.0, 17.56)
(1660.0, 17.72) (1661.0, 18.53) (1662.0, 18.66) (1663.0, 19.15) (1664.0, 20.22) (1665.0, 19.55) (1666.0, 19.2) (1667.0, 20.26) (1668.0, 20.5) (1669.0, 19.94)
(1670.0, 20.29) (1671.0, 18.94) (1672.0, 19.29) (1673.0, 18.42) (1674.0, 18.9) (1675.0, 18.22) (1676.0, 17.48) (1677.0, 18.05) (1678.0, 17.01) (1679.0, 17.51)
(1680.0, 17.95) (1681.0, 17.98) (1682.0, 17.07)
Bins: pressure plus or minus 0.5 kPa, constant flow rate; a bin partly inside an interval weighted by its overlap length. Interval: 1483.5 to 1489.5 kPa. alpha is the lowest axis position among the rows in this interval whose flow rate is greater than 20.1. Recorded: 1484.0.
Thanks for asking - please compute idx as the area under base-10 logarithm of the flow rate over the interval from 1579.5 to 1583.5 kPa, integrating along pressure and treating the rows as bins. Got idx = 5.22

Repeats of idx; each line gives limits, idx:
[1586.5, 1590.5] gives 5.13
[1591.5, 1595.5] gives 5.14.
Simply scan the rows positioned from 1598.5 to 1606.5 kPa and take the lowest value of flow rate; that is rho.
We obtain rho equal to 18.63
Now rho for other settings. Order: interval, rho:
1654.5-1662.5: 17.04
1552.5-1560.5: 20.95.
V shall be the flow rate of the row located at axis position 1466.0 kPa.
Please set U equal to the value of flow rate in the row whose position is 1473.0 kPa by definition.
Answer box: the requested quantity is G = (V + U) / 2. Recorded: 20.4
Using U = 20.53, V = 20.28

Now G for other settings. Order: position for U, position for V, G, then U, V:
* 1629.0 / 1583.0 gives 19.1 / 18.4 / 19.75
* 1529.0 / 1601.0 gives 22.0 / 24.9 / 19.16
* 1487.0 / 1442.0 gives 21.0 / 23.34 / 18.67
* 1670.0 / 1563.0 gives 21.1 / 20.29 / 21.98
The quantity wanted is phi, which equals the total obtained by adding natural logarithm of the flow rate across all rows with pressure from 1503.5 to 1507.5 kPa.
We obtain 11.8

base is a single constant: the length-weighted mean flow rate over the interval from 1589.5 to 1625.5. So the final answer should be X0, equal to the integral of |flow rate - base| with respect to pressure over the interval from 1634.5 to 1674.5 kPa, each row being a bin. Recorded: 48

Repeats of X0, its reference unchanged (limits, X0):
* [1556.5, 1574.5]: 30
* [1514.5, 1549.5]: 146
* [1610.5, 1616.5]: 4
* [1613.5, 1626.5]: 10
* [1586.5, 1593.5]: 3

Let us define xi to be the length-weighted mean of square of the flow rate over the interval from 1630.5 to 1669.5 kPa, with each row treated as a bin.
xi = 346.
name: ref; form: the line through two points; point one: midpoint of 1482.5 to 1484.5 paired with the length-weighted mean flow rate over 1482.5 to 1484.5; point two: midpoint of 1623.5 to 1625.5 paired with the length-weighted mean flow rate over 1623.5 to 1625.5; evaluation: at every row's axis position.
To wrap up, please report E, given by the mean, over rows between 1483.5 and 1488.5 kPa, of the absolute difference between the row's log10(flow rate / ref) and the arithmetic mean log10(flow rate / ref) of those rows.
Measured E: 0.0111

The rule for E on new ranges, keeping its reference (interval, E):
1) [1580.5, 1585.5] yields 0.0081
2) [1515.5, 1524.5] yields 0.0210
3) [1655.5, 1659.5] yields 0.0026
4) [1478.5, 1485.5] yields 0.0130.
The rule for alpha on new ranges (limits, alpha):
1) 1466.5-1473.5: 1467.0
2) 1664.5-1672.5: 1667.0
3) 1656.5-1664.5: 1664.0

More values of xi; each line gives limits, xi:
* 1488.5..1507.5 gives 456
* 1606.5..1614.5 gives 389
